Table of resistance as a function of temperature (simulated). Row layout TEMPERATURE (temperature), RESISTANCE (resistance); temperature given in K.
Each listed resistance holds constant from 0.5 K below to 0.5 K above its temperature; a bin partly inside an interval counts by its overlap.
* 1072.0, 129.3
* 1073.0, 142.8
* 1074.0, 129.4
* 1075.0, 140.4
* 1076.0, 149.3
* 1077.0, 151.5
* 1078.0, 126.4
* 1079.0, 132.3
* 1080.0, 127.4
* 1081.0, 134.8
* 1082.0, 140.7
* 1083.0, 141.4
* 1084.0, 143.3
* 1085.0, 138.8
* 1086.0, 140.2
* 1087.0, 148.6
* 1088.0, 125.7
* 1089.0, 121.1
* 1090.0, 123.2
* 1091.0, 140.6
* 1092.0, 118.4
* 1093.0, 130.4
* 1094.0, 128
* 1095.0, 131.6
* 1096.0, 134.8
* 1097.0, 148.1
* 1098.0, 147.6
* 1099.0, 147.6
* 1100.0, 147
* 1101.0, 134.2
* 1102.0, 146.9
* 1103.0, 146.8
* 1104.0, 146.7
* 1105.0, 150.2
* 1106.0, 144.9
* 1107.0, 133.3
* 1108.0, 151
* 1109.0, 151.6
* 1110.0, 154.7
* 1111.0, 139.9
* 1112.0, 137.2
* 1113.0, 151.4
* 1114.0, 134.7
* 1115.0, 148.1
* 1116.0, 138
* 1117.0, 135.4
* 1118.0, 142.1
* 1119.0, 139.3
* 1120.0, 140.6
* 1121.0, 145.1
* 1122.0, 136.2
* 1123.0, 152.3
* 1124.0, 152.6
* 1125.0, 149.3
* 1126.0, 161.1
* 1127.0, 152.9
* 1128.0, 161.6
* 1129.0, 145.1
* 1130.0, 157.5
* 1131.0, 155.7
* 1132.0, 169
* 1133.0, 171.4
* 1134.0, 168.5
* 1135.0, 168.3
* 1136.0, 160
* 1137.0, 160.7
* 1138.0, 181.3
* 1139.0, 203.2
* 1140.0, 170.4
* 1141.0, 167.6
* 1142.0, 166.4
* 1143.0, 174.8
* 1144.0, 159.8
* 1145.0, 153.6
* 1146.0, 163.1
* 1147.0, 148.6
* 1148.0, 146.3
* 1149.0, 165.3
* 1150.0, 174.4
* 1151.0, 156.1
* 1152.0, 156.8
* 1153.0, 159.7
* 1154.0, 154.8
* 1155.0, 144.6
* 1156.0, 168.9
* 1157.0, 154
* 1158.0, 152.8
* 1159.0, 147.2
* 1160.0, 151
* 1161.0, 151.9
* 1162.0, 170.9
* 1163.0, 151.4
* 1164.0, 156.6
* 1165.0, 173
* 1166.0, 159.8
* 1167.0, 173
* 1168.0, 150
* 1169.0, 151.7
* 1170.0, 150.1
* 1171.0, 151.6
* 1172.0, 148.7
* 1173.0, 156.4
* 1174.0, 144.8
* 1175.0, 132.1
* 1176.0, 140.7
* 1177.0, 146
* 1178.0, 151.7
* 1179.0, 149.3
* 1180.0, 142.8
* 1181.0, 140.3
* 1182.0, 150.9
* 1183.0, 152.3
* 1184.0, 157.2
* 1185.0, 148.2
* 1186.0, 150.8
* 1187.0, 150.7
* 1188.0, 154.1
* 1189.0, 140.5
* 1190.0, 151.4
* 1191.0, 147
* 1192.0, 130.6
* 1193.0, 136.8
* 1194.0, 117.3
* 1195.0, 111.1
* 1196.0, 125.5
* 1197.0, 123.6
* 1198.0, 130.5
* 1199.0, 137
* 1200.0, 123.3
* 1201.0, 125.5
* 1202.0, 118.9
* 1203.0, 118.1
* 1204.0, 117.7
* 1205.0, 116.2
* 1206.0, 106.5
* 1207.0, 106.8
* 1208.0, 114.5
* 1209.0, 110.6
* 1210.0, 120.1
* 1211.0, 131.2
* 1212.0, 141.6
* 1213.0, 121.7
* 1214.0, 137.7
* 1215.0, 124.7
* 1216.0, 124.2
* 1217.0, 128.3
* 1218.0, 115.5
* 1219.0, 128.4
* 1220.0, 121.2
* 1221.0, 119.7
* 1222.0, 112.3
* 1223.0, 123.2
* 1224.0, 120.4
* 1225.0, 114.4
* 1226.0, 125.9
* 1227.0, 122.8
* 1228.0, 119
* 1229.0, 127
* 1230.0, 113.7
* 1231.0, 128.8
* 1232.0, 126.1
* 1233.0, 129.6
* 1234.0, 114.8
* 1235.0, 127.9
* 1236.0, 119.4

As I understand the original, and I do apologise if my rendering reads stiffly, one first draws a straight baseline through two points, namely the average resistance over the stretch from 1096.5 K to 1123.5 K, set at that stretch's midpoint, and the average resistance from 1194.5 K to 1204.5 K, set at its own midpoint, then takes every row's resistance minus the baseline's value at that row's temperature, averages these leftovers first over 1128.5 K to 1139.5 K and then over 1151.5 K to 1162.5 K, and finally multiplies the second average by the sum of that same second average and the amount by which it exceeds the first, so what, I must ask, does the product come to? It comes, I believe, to 370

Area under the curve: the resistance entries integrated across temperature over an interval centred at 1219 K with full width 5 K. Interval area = 613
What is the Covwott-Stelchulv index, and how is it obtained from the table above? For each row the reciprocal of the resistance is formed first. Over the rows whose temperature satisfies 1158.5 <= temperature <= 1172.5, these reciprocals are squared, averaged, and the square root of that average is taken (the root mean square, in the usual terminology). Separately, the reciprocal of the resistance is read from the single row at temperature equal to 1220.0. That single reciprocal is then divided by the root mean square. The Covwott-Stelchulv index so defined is 1.28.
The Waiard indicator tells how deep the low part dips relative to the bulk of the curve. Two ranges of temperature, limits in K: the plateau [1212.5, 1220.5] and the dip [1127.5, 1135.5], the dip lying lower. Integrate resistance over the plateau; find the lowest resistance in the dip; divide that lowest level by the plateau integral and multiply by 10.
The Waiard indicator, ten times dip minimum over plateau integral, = 1.45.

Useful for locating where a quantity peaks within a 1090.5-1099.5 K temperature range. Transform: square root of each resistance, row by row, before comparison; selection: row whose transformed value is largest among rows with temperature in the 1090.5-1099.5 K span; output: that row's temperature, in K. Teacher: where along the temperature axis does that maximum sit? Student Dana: 1097.0 K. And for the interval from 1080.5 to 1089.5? 1087.0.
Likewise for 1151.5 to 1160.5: 1156.0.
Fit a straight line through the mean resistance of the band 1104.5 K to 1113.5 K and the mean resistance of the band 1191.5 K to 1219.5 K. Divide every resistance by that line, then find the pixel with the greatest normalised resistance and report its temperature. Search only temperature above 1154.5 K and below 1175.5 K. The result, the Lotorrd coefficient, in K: 1167.0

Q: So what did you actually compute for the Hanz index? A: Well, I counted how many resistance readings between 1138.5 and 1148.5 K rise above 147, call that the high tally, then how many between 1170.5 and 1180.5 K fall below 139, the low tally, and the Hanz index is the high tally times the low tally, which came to 9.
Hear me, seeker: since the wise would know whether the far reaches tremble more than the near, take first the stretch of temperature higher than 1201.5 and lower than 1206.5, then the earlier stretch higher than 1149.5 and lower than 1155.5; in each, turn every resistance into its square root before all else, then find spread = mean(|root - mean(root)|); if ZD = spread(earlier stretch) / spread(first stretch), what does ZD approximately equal 1.4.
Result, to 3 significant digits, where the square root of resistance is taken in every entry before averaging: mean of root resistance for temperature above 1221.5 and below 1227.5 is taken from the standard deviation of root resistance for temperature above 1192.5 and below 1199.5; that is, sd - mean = -10.5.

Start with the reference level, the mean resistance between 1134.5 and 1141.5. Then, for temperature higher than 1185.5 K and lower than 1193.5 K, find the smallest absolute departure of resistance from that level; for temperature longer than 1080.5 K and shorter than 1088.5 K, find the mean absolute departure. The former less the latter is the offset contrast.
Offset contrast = -15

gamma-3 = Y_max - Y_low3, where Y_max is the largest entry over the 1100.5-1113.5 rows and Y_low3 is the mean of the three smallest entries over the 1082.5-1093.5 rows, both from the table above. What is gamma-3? 34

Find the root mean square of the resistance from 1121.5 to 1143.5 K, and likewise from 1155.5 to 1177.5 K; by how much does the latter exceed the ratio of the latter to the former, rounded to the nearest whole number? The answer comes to 153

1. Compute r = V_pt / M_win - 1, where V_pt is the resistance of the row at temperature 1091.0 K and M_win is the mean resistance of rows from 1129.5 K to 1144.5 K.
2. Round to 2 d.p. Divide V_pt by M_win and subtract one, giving -0.17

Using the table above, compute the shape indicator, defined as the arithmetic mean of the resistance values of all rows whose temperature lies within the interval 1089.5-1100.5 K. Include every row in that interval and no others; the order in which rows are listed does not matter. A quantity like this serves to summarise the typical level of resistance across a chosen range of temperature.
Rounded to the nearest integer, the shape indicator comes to 136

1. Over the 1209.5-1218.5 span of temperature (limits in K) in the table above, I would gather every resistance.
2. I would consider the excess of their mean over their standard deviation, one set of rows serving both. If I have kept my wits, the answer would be 119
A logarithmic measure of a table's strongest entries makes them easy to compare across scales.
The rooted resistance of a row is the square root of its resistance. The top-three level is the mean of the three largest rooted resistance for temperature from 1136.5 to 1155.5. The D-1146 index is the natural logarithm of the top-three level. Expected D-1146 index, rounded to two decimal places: 2.61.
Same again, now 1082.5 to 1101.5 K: 2.50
